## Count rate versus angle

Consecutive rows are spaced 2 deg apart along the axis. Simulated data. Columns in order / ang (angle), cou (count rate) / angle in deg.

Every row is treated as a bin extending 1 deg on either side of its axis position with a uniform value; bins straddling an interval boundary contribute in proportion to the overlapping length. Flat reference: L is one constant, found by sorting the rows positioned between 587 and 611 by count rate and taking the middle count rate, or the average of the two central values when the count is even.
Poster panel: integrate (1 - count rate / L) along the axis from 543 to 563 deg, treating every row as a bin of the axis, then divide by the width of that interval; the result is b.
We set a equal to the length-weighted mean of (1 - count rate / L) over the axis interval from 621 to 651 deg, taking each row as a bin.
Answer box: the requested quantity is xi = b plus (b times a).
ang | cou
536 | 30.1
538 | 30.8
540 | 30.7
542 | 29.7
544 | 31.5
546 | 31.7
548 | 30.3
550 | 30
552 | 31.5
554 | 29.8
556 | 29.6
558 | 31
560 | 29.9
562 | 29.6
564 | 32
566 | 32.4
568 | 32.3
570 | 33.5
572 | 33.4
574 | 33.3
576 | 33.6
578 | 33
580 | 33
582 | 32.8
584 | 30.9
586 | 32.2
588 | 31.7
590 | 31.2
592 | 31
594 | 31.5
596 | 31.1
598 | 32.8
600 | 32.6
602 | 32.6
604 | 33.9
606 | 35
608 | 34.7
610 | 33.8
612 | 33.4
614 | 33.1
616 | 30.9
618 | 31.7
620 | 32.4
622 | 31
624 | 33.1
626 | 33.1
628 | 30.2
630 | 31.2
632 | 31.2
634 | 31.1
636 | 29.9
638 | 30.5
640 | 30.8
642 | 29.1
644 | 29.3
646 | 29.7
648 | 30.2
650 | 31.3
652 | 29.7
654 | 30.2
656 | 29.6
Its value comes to 0.068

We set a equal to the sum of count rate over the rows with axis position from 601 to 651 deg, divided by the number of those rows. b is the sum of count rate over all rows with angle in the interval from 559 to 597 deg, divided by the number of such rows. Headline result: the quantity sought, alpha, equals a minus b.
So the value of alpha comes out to -0.3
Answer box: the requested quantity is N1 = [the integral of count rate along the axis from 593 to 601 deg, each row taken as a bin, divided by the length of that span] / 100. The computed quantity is 0.320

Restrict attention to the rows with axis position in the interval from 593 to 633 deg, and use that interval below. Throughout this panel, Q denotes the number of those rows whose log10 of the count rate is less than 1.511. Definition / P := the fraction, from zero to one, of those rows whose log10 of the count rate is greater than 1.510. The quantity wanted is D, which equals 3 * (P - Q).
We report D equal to -25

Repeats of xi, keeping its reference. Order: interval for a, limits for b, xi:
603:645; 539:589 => 0.032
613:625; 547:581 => 0.029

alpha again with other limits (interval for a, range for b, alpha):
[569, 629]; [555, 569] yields 1.6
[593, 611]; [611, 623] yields 1.0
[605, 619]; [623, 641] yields 2.0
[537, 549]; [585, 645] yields -1.1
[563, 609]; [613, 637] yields 1.1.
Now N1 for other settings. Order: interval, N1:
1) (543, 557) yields 0.306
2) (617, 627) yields 0.323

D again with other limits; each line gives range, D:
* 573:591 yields -10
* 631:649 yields -27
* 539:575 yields -44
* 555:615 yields -40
